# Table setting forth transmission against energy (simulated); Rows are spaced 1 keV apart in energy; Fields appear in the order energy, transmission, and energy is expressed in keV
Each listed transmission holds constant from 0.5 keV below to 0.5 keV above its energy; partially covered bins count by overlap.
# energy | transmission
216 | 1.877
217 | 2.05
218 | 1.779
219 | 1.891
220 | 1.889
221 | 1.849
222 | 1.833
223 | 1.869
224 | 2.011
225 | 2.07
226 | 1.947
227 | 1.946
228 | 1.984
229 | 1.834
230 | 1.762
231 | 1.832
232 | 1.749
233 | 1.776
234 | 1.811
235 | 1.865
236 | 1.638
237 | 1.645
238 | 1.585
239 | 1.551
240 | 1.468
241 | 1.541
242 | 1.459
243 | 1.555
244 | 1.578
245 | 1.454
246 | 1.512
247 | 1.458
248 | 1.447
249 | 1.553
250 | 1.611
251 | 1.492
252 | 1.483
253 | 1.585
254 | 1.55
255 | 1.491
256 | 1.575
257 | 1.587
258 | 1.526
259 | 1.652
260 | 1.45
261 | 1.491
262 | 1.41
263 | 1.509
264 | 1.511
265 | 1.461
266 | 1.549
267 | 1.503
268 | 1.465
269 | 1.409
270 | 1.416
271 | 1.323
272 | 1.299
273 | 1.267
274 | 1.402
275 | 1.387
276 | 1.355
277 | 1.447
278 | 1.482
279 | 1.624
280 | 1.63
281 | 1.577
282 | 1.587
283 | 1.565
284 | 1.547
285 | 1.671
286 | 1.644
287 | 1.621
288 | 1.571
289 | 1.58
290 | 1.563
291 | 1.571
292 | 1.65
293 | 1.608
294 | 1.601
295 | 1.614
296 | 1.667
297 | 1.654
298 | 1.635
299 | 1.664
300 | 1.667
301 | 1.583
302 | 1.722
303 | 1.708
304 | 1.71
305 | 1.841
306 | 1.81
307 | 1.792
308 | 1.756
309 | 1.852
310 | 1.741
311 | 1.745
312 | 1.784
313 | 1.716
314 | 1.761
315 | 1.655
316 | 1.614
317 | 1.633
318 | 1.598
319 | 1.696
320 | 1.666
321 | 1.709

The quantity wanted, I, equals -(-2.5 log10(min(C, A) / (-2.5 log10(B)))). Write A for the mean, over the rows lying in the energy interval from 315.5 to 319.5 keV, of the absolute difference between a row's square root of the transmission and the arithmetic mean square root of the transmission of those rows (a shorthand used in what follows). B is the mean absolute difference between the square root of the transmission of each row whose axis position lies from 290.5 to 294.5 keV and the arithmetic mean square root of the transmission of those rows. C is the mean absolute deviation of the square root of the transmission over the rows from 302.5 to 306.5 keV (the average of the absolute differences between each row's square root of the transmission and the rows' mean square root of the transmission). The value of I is -6.6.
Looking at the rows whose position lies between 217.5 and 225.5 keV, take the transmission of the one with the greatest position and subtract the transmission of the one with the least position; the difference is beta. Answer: 0.29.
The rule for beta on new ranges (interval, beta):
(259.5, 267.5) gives 0.05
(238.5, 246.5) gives -0.04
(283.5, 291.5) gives 0.02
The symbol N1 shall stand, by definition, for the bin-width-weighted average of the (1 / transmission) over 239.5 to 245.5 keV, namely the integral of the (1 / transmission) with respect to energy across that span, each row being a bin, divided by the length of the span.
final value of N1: 0.66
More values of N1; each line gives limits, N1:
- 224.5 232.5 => 0.53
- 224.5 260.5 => 0.62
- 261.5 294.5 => 0.67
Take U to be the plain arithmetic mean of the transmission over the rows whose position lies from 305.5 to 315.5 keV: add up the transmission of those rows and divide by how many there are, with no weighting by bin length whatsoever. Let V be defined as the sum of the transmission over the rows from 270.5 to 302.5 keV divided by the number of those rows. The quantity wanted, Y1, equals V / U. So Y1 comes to 0.88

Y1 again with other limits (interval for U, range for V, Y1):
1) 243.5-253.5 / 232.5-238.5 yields 1.13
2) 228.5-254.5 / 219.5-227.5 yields 1.20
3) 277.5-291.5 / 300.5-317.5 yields 1.09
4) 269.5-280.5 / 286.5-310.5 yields 1.18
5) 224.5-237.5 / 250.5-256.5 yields 0.83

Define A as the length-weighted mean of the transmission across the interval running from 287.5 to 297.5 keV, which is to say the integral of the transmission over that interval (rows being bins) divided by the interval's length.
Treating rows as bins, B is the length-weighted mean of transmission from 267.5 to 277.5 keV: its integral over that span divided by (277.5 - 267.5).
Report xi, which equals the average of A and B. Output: 1.49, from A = 1.61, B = 1.38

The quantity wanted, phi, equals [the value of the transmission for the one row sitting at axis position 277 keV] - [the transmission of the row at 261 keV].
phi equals -0.04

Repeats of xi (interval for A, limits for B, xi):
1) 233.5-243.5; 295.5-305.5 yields 1.65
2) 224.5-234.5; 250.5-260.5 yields 1.71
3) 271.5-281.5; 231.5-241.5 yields 1.55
